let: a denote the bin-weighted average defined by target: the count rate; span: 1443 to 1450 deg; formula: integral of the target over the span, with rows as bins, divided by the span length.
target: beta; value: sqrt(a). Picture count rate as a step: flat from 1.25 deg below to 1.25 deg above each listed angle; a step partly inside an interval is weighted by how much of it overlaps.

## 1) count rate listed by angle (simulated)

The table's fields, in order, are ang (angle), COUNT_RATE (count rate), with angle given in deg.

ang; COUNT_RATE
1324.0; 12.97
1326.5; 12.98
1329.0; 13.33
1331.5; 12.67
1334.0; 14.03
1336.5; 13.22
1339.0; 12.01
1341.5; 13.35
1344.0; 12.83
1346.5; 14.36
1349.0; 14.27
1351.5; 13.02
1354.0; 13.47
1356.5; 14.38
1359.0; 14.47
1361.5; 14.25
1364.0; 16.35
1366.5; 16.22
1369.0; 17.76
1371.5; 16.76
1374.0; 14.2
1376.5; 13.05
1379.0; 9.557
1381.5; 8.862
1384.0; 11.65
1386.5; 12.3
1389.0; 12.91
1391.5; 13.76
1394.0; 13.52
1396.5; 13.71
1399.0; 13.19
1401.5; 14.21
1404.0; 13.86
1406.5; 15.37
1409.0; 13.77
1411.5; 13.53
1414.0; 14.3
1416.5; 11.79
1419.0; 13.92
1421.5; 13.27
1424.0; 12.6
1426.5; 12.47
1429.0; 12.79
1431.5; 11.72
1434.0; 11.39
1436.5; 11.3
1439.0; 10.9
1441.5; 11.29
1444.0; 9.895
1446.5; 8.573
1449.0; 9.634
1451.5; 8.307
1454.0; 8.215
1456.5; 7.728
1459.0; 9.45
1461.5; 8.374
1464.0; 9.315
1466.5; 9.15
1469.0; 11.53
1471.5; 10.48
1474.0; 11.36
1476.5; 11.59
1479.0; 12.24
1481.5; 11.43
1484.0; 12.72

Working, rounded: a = 9.3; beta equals 3.06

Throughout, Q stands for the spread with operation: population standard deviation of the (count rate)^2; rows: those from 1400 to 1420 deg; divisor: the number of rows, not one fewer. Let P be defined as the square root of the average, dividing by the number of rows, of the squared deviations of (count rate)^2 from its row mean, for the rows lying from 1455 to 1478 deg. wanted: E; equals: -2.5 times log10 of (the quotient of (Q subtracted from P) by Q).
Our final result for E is 3.37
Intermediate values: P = 26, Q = 25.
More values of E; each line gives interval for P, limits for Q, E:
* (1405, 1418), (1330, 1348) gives 0.55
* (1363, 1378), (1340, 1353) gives -0.66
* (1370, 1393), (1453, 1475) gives -0.28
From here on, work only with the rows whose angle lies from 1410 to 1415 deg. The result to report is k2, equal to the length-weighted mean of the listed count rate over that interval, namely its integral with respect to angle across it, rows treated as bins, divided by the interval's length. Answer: 13.9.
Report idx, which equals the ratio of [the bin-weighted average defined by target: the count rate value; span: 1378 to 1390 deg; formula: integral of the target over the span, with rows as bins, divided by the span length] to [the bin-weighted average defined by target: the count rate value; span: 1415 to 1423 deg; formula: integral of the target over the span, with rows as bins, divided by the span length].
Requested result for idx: 0.85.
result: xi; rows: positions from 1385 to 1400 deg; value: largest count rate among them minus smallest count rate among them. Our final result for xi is 1.5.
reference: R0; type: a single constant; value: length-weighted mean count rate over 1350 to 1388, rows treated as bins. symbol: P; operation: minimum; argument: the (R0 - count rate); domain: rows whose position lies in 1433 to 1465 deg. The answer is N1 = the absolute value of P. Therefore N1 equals 2.4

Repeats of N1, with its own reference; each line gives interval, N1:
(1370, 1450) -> 3.0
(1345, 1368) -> 2.6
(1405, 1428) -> 1.6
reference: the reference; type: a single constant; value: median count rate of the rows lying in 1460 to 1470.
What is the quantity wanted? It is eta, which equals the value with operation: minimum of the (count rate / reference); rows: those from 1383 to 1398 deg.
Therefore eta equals 1.3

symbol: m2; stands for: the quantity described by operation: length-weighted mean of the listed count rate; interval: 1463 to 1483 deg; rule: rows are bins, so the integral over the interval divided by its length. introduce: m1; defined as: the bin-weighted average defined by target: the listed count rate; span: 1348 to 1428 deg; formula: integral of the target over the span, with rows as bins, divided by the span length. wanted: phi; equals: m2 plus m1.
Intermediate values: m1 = 13.6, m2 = 10.9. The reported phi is 25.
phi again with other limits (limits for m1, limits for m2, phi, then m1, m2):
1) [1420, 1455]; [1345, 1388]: 25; 10.9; 13.8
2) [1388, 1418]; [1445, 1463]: 22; 13.7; 8.6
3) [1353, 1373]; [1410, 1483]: 26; 15.5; 11.0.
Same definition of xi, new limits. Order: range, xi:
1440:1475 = 3.8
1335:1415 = 8.9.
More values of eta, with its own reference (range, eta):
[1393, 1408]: 1.4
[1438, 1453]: 0.9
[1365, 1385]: 1.0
